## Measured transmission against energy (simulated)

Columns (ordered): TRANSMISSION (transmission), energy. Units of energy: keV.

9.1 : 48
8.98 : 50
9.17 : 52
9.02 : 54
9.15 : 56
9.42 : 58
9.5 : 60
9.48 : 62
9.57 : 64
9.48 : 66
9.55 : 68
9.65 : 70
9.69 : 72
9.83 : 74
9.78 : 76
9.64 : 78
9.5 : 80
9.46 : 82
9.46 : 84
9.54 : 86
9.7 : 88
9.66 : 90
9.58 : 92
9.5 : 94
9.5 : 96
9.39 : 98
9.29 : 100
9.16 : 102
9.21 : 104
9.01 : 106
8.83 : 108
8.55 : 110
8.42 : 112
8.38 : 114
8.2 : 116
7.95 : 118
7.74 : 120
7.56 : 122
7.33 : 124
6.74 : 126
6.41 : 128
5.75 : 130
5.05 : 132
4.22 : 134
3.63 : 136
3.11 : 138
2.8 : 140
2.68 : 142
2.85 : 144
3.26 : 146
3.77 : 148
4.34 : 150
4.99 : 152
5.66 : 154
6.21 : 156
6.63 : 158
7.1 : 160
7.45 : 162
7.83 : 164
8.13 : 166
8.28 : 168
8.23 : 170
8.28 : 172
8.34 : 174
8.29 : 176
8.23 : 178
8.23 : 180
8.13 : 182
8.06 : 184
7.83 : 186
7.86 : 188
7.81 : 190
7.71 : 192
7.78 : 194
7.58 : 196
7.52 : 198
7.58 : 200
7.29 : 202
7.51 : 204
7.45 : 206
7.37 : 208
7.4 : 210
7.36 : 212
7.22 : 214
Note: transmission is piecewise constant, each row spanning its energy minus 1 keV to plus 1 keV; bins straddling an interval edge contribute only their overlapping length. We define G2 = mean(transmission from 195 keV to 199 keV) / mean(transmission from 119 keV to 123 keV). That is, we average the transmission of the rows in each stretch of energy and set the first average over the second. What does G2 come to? 0.99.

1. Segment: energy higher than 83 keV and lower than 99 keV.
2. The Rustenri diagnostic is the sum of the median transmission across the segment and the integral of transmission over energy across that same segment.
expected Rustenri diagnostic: 162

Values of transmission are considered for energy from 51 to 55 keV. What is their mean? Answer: 9.1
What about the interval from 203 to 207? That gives 7.5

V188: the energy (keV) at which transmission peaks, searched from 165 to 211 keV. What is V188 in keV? 174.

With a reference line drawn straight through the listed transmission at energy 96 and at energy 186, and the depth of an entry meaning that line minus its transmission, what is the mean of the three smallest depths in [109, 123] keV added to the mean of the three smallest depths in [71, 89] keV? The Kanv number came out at 0.79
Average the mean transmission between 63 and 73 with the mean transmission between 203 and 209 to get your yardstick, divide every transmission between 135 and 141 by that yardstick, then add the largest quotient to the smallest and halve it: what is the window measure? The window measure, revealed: 0.38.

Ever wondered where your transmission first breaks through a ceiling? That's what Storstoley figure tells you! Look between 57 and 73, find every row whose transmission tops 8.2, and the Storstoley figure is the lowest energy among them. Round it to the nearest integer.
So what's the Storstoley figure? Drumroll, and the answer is 58 keV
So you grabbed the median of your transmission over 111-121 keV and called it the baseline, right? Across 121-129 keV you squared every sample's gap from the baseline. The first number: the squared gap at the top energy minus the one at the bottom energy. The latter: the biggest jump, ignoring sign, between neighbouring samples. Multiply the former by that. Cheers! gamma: 3.84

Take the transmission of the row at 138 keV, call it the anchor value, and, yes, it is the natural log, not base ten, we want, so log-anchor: 1.13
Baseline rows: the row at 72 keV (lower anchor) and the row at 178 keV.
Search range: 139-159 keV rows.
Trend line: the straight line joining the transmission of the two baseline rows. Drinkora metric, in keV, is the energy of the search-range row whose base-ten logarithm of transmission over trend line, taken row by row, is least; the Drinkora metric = 142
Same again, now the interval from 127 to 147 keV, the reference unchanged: 142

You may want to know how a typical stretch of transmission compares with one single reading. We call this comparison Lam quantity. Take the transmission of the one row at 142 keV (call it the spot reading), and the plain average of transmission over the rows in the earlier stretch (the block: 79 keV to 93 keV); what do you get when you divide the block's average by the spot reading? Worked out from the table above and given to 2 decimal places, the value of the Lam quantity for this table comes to 3.57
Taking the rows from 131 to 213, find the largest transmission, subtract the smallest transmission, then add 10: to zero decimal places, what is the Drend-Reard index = 16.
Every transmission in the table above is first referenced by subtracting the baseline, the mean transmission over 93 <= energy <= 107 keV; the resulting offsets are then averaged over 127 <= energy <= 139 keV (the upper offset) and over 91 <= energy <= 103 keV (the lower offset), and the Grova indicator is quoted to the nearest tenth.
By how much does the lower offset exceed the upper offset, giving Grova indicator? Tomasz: 4.7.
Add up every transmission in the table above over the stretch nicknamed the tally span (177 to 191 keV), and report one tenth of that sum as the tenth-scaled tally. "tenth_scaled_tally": 5.6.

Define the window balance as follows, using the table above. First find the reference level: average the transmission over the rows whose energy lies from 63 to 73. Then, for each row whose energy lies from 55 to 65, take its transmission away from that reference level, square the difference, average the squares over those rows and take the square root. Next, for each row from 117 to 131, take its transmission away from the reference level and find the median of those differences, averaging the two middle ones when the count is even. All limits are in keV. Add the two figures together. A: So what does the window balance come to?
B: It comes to 2.5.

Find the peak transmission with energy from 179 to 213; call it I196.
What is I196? 8.23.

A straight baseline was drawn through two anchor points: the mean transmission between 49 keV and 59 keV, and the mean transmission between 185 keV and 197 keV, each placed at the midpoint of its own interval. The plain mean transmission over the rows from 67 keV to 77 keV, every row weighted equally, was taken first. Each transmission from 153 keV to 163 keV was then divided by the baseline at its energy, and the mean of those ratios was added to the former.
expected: 10.5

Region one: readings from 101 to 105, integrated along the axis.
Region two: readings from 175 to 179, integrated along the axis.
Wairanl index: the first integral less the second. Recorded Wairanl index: 3.7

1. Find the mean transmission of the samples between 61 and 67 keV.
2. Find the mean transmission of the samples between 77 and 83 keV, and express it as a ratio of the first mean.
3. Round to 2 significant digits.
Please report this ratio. 1.0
